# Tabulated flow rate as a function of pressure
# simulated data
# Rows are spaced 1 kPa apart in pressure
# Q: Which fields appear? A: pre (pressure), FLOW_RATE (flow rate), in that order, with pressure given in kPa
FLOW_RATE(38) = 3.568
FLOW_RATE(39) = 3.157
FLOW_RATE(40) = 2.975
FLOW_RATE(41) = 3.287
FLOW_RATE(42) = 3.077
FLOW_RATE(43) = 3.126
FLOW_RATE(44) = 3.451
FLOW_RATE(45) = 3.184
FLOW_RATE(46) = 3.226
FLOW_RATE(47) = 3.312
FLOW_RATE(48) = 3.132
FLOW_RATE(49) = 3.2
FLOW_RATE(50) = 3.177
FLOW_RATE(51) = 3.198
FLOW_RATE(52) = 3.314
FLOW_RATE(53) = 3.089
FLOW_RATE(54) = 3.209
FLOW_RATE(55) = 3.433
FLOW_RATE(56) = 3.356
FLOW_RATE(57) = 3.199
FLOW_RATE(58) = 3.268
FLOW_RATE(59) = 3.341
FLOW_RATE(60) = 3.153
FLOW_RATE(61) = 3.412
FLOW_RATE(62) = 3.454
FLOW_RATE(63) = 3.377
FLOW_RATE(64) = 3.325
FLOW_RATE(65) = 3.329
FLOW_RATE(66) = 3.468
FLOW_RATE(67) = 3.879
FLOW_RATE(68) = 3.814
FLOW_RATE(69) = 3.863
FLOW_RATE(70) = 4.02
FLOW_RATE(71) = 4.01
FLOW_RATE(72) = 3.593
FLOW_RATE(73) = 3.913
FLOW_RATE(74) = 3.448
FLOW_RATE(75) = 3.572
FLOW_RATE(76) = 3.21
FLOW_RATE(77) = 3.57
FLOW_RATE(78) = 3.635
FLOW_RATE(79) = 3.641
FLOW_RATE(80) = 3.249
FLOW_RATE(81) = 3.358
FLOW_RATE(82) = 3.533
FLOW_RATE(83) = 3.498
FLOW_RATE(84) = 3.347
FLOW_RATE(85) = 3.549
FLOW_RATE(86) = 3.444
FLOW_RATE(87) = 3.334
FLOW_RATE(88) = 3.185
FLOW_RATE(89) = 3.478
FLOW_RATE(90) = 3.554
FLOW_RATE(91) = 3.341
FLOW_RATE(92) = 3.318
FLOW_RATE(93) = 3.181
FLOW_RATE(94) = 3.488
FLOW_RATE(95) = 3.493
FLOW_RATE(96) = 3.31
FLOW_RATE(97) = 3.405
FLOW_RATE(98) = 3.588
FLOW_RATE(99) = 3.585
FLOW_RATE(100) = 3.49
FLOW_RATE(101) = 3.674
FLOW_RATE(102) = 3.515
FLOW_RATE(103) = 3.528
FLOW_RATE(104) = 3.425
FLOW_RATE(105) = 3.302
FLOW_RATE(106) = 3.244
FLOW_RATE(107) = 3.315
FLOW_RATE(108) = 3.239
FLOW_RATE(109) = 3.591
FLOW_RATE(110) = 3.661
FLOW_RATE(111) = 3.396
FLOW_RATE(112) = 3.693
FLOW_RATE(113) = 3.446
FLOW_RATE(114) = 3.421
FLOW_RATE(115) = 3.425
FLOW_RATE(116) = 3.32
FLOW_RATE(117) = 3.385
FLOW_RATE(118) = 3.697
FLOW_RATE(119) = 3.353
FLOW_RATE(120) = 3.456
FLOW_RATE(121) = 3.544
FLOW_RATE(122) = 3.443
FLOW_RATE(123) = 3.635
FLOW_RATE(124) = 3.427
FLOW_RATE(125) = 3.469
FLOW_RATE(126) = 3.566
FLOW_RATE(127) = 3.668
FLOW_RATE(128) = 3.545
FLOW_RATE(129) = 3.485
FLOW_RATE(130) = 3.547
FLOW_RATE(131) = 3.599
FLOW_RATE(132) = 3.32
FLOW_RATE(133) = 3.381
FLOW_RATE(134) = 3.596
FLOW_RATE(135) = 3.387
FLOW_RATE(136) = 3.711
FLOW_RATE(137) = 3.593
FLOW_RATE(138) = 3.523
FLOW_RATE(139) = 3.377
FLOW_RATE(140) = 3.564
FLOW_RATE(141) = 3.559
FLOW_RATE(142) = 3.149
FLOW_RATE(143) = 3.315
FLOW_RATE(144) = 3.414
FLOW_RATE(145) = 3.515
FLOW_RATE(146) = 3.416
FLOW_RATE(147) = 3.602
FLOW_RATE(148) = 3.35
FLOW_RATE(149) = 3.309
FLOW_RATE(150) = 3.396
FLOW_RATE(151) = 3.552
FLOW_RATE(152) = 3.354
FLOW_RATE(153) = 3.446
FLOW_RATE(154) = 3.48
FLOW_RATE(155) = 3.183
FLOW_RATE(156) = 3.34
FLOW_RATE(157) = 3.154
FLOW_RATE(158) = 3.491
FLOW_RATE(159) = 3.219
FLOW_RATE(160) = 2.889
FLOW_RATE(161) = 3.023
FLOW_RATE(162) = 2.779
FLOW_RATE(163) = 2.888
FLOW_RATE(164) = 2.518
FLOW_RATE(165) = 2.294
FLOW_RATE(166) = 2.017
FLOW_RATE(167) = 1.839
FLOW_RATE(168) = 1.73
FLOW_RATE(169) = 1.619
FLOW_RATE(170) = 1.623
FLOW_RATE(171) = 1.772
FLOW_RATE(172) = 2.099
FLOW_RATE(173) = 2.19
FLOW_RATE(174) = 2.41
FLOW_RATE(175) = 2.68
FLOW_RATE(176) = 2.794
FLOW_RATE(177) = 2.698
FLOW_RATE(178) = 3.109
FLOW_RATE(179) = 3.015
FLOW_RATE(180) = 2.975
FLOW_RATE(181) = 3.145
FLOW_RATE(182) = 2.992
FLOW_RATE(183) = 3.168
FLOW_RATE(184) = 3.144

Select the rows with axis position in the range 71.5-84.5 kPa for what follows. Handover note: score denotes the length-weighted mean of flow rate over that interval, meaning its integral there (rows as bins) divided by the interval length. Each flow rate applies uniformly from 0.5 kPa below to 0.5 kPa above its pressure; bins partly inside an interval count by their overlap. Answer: 3.51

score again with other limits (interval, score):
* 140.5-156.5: 3.40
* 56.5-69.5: 3.45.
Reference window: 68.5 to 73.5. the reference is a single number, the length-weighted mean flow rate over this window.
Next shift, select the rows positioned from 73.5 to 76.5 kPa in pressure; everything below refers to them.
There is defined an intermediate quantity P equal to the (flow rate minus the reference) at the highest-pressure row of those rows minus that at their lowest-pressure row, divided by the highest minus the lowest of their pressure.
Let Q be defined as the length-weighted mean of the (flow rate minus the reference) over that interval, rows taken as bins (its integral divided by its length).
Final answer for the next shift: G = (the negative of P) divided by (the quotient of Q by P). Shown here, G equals 0.030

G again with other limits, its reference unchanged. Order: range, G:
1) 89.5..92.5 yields 0.029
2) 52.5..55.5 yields 0.047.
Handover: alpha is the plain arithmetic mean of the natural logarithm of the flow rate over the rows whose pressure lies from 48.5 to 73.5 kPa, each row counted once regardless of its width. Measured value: 1.237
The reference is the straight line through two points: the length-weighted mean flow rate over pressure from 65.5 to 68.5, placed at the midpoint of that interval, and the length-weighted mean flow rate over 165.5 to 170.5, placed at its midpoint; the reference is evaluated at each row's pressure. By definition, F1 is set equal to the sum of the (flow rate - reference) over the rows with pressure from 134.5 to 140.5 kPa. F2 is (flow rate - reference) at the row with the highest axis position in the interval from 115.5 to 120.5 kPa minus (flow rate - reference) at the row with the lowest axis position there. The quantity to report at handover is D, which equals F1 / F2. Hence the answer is 33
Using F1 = 7.0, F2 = 0.21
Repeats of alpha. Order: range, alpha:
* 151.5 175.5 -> 0.934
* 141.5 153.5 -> 1.224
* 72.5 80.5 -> 1.259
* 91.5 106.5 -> 1.234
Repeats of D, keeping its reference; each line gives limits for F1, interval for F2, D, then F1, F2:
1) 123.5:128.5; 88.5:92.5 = -47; 4.8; -0.10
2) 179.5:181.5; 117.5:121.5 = -32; 3.1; -0.09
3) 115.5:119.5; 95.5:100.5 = 11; 2.8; 0.26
